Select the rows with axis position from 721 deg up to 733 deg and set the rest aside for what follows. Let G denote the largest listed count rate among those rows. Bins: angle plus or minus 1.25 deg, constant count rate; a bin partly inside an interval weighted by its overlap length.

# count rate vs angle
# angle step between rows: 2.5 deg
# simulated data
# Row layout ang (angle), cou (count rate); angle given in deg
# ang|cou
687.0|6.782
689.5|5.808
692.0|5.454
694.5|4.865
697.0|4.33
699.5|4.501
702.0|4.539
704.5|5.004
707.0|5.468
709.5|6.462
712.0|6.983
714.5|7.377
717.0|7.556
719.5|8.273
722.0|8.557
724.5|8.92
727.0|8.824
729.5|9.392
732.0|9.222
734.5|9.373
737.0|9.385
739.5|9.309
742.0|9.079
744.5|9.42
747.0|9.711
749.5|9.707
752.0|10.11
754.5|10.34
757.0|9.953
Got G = 9.392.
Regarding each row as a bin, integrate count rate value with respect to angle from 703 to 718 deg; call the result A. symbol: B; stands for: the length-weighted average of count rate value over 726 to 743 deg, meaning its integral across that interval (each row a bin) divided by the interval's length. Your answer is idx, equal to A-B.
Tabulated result 87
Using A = 96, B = 9.2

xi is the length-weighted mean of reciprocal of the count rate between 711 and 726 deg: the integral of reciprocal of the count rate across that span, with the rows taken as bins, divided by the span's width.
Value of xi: 0.126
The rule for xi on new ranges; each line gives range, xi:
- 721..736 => 0.110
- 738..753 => 0.105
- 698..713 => 0.189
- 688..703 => 0.205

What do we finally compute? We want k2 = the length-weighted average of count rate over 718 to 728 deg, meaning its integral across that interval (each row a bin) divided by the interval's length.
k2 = 8.6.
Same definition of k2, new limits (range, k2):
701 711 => 5.4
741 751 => 9.5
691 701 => 4.8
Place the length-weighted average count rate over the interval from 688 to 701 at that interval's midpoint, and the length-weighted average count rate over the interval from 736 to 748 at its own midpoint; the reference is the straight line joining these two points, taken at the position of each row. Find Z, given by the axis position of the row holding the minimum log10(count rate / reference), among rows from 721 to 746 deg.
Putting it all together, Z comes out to 742.0 deg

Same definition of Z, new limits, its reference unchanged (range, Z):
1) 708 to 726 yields 709.5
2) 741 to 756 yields 749.5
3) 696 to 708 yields 702.0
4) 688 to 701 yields 699.5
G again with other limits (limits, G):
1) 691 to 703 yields 5.454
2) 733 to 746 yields 9.42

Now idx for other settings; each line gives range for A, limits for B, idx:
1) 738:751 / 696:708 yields 118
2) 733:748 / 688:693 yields 135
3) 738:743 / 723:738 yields 37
